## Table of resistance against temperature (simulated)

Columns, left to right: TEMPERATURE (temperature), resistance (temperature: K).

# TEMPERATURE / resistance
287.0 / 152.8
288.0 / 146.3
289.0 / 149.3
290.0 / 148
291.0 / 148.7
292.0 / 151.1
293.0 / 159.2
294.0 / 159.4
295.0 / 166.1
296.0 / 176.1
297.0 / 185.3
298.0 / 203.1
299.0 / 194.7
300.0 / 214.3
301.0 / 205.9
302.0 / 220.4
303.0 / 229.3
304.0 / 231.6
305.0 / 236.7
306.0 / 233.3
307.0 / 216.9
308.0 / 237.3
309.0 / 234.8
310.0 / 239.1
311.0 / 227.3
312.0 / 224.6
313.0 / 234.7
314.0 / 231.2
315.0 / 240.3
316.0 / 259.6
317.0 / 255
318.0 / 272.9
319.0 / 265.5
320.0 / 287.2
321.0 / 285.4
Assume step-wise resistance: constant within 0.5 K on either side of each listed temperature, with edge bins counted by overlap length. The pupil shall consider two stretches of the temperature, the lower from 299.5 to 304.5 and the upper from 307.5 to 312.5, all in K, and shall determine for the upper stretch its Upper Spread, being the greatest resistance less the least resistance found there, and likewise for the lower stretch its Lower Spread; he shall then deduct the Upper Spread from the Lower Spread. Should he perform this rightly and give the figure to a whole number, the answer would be 11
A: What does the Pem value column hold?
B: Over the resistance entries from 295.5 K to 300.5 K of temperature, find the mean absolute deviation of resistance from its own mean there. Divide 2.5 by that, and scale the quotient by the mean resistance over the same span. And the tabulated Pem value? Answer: 43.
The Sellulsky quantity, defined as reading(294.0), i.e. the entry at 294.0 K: 159.4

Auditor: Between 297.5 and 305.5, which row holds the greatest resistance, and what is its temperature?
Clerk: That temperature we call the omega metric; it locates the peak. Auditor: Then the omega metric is 305.0 K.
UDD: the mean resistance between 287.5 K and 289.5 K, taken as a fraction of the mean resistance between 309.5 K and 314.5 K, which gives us 0.64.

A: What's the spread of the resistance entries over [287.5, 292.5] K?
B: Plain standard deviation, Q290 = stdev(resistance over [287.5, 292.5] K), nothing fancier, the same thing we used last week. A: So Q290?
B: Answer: 2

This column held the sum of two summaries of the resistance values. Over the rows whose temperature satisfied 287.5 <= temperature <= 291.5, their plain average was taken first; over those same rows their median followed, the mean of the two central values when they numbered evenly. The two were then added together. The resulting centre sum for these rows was 296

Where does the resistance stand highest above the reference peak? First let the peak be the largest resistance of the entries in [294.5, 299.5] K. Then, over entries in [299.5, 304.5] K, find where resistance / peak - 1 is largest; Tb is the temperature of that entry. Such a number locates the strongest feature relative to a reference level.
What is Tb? 304.0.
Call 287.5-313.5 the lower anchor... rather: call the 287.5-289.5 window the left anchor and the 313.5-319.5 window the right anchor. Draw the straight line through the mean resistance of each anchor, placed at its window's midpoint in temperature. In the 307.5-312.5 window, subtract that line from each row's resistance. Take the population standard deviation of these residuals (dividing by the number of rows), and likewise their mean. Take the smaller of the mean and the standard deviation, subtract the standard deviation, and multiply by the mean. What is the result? -24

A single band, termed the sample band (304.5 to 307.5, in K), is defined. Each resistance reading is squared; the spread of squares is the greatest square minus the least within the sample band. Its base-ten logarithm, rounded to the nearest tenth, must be 4.0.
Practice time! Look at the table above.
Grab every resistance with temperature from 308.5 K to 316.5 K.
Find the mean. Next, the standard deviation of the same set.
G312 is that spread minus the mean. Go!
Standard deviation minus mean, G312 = -226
